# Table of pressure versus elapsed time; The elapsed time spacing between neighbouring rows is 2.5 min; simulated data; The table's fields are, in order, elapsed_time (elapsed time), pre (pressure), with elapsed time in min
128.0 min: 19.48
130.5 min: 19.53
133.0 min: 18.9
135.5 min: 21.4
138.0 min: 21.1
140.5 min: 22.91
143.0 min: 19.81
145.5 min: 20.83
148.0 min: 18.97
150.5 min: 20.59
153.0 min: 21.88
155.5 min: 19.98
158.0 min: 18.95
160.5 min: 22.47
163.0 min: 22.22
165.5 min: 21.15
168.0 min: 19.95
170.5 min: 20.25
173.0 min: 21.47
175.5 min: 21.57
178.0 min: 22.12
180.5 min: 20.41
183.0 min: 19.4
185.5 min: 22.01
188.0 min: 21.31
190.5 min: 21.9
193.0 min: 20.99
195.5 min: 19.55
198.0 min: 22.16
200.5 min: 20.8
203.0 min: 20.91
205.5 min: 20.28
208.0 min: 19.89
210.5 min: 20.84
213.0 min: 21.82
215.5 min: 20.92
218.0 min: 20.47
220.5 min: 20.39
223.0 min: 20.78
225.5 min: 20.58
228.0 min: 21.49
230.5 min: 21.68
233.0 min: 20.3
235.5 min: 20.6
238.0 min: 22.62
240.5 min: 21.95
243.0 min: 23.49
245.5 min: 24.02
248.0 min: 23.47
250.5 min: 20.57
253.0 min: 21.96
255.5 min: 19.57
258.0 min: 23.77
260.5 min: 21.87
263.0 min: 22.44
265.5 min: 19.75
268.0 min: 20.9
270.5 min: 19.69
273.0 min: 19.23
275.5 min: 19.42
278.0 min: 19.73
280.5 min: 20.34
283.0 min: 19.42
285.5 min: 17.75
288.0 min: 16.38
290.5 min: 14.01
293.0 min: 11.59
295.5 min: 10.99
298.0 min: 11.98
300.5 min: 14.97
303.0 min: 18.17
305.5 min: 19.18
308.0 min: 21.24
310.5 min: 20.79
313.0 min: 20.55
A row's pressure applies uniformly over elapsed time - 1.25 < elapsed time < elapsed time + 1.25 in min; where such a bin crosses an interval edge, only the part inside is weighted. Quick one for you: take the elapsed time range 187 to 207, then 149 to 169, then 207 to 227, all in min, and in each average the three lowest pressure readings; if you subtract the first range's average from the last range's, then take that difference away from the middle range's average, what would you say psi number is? 19.6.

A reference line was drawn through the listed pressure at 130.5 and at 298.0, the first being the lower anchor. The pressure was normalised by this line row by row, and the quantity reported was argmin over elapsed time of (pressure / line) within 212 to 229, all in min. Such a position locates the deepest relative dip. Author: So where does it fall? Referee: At 218.0 min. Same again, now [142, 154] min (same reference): 148.0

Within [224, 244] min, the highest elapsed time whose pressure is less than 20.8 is 235.5 min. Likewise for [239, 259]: 255.5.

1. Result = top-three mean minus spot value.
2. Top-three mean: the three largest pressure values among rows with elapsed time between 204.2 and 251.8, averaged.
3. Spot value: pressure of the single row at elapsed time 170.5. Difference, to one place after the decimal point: 3.4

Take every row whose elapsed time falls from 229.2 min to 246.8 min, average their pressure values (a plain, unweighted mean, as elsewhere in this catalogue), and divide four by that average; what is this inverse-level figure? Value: 0.181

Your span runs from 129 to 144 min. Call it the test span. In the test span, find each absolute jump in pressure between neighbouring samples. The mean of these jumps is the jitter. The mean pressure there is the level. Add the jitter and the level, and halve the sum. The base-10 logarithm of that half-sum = 1.05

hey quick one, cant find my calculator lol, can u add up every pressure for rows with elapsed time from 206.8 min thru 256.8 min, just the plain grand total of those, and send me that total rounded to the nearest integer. 427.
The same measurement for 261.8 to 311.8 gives 358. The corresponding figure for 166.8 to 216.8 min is 419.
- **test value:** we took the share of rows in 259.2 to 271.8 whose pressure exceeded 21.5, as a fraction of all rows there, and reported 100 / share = 250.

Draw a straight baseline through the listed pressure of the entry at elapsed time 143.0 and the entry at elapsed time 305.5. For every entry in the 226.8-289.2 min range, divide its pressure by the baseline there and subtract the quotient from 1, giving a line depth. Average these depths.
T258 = -0.079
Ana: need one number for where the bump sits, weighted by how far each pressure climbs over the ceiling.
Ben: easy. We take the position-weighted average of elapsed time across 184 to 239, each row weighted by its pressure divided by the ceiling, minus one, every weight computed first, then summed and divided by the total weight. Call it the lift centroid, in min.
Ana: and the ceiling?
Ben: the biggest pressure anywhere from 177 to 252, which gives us 211.9 min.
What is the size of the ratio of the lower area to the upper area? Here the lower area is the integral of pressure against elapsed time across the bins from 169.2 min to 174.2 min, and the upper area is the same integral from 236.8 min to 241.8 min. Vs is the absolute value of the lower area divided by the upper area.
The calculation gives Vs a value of 0.9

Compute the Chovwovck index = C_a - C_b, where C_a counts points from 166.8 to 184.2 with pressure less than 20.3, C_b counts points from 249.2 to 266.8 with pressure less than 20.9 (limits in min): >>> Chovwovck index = 0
